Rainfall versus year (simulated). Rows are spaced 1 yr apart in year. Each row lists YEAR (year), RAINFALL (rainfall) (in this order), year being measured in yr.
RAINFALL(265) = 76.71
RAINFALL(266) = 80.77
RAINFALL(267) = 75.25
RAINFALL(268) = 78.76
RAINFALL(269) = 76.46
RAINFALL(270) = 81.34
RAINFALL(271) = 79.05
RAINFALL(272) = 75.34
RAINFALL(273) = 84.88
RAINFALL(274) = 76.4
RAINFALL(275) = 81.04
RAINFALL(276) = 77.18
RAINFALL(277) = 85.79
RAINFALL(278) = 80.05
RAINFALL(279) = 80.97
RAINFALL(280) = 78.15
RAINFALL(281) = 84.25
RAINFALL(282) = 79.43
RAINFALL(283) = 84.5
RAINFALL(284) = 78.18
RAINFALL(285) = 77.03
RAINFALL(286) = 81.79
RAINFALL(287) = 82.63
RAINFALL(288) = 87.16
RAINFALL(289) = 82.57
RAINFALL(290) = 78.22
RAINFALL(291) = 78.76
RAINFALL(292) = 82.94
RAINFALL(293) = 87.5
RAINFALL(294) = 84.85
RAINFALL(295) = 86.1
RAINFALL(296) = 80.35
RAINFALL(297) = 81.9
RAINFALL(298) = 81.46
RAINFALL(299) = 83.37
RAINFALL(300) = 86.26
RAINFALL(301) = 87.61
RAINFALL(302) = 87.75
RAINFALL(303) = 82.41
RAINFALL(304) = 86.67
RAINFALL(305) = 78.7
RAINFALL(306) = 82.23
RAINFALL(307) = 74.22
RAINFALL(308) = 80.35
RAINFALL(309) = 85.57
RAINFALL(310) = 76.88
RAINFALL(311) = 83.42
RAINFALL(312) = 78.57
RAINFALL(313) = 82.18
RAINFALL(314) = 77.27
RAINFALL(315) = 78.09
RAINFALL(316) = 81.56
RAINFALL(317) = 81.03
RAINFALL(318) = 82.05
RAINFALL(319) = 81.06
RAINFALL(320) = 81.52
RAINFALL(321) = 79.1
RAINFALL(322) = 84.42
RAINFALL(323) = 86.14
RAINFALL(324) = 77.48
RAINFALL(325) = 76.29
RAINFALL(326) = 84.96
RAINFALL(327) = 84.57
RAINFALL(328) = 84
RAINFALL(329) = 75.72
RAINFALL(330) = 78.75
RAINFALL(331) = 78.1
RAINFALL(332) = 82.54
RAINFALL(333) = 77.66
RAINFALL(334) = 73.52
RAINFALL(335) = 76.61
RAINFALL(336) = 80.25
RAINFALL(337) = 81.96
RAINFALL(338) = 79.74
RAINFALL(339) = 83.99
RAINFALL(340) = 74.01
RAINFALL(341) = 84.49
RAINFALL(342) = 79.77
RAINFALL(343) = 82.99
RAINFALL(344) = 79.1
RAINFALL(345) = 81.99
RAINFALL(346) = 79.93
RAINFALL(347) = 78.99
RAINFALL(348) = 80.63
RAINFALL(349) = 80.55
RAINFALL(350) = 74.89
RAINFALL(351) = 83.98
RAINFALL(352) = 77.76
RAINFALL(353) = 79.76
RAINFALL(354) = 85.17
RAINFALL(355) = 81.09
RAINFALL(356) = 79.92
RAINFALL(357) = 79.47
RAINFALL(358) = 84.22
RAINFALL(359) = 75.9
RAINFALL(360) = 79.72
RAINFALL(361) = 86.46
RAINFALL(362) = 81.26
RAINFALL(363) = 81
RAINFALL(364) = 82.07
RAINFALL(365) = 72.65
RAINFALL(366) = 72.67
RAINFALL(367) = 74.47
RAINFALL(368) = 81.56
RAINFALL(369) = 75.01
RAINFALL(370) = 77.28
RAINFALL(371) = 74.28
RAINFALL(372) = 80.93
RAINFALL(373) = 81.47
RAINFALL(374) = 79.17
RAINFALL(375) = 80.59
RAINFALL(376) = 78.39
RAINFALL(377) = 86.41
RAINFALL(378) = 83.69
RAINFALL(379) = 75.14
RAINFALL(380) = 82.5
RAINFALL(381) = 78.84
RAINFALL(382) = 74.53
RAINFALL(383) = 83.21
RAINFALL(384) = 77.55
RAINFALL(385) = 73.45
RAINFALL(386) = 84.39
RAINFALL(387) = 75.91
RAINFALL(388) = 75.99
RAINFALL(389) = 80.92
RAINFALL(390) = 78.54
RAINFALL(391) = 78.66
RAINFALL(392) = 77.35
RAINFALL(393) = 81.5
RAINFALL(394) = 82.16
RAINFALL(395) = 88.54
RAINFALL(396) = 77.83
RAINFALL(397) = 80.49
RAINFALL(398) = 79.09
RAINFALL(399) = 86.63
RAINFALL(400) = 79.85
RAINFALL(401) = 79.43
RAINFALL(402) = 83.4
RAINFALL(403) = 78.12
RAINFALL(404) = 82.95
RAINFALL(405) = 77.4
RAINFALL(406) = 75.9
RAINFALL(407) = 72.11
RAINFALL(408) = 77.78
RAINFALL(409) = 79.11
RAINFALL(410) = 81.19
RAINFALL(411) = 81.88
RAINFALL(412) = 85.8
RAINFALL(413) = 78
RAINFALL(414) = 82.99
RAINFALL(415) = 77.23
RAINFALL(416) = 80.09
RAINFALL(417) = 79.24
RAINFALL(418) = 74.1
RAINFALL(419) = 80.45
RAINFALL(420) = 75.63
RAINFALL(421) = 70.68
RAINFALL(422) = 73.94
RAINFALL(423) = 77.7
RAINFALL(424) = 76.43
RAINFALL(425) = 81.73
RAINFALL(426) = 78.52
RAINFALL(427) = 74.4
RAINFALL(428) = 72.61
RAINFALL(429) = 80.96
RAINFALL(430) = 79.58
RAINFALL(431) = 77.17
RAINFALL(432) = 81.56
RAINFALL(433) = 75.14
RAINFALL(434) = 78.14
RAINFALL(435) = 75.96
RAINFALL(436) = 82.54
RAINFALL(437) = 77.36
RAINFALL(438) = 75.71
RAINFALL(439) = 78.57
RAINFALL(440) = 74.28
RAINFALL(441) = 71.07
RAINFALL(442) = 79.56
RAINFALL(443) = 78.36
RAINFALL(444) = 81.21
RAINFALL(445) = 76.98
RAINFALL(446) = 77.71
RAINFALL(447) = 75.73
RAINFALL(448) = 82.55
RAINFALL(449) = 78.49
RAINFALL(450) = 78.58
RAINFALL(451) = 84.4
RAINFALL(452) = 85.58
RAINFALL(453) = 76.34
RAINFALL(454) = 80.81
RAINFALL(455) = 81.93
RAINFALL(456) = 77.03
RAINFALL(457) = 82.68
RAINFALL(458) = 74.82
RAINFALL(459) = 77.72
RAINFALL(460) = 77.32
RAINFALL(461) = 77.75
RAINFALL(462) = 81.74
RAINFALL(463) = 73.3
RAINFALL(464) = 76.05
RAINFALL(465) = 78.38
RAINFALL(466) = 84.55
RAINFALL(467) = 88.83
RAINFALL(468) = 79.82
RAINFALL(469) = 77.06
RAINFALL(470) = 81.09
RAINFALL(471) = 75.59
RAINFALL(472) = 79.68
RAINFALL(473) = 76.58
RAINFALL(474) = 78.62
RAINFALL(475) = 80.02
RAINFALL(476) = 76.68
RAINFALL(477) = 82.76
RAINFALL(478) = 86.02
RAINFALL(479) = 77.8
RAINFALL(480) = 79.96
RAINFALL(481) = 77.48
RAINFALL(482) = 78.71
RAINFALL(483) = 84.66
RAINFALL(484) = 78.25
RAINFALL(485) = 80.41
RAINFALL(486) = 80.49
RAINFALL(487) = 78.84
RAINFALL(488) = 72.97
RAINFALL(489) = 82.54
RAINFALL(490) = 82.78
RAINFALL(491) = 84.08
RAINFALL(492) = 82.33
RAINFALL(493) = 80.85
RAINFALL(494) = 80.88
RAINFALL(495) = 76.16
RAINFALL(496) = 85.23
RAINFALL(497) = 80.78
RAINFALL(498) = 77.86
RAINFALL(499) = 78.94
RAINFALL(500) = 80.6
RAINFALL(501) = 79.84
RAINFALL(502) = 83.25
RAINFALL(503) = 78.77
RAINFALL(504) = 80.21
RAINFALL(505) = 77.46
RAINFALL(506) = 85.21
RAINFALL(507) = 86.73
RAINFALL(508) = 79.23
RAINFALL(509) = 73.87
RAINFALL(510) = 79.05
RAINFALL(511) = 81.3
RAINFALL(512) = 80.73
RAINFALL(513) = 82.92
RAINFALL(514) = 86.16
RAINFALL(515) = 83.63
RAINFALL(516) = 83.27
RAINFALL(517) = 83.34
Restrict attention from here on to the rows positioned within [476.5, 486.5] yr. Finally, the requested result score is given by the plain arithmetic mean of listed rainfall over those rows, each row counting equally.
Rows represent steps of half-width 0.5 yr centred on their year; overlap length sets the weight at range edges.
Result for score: 80.7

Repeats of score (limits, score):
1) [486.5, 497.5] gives 80.7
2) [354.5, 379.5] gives 79.4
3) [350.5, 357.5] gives 81.0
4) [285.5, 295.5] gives 83.3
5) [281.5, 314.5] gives 82.1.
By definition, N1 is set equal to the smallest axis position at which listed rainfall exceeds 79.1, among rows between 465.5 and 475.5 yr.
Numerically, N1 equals 466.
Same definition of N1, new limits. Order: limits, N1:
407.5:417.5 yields 409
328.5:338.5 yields 332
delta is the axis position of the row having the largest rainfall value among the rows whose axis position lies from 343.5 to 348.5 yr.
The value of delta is 345 yr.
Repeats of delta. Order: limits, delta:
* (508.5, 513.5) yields 513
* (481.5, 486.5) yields 483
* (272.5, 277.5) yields 277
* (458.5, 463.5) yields 462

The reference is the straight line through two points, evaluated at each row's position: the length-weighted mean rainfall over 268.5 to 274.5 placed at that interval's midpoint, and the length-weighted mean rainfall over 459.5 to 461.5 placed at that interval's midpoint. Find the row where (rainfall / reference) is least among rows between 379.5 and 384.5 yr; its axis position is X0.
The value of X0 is 382 yr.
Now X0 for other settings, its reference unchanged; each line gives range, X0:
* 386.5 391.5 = 387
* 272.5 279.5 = 274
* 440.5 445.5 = 441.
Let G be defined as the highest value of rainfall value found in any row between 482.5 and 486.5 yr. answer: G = 84.66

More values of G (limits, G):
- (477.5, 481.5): 86.02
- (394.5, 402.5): 88.54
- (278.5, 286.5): 84.5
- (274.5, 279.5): 85.79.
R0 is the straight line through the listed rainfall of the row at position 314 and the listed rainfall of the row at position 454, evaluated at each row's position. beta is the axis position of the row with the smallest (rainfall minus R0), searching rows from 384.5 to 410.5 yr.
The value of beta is 407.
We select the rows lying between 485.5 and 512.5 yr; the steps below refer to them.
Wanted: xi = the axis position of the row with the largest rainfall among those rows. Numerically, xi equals 507 yr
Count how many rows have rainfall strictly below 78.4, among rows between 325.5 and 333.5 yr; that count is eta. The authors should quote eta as 3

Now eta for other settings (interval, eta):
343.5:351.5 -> 1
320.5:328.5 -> 2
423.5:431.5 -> 4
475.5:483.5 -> 3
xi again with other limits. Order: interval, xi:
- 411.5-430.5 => 412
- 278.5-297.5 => 293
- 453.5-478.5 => 467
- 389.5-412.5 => 395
